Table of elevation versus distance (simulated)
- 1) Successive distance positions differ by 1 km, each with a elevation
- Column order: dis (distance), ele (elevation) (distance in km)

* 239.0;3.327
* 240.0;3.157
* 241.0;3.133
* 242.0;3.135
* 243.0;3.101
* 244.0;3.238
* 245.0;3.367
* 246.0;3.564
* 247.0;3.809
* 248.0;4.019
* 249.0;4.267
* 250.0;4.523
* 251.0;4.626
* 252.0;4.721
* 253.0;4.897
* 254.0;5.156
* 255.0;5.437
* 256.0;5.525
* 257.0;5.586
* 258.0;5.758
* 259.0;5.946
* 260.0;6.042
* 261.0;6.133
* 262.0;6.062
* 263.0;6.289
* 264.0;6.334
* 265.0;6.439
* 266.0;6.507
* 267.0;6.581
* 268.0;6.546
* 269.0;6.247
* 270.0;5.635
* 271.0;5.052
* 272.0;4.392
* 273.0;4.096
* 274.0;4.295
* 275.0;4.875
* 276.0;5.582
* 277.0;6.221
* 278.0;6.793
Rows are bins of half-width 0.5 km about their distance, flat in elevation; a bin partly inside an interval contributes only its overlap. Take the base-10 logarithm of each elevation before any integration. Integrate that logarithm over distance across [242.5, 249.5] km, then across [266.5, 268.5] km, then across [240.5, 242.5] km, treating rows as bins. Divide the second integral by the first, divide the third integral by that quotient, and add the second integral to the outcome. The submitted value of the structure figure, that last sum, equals 4.0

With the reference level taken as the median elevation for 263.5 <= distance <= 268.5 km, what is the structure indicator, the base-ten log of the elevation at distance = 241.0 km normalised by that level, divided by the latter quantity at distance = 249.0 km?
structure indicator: 1.7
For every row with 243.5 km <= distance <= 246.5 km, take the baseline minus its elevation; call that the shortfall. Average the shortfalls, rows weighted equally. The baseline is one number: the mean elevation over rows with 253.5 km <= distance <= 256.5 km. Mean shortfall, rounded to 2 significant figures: 2.0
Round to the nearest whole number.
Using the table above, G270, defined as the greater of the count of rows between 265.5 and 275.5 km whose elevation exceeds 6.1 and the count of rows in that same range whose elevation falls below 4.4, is 4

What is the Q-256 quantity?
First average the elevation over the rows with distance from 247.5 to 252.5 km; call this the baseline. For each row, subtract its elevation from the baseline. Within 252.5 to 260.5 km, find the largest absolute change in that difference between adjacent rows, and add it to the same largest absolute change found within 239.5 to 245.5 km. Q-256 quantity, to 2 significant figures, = 0.42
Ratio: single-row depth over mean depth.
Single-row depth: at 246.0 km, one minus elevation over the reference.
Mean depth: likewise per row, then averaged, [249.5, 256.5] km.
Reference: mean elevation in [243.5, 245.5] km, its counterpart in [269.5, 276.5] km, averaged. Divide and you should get -0.6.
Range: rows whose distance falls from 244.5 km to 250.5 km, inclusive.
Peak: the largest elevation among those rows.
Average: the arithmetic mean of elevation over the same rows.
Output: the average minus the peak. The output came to -0.60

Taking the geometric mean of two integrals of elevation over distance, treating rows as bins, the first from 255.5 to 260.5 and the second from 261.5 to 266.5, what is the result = 30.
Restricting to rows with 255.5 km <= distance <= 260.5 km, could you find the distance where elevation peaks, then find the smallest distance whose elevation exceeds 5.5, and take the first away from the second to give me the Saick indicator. -4 km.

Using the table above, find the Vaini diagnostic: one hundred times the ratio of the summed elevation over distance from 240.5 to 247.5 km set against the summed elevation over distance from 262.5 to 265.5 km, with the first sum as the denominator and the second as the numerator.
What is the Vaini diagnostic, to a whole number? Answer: 82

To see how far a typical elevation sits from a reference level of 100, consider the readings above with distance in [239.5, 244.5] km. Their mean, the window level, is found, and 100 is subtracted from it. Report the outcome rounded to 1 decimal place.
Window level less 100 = -96.8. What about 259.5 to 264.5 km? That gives -93.8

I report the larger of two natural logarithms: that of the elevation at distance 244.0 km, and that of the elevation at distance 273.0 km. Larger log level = 1.41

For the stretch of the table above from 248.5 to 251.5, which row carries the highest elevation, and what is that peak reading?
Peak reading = 4.626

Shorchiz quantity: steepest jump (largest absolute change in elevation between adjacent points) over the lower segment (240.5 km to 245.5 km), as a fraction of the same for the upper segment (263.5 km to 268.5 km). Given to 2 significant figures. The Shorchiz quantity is 1.3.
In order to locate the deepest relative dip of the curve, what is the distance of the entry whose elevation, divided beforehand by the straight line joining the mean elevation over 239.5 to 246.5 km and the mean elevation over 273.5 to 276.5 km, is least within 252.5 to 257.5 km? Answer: 253.0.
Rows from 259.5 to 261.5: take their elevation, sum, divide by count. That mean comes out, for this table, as 6.09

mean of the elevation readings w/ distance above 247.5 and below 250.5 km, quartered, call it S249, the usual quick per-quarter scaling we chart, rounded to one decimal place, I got 1.1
